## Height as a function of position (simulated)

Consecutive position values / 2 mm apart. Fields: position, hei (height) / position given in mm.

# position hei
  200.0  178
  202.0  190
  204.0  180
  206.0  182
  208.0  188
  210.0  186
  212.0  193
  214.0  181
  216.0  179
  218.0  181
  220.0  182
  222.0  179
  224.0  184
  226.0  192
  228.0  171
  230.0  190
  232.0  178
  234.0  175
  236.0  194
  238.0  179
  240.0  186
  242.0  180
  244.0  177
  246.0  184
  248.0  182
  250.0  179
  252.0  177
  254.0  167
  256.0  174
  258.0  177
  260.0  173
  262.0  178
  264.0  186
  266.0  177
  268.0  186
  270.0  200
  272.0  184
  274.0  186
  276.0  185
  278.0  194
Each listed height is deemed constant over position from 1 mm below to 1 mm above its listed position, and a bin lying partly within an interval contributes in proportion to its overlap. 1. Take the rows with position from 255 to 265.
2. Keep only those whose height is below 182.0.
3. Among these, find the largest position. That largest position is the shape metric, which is 262.0 mm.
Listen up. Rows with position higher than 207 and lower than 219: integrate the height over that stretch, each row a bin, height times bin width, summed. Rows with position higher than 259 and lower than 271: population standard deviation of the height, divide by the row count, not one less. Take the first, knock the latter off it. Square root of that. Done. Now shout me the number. 46.98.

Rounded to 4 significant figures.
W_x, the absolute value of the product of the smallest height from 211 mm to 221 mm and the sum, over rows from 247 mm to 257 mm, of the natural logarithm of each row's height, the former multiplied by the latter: 4626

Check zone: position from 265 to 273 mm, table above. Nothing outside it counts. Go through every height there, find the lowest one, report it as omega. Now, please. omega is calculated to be 177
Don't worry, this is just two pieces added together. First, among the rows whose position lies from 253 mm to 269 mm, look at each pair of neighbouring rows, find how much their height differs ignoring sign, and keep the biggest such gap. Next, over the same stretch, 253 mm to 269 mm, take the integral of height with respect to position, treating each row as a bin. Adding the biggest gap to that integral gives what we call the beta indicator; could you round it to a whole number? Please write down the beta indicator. 2845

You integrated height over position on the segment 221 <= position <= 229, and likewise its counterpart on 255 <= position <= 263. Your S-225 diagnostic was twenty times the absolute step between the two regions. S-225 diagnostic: 960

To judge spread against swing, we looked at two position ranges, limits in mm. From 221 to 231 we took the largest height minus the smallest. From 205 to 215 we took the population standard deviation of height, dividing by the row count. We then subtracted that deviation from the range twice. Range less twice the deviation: 12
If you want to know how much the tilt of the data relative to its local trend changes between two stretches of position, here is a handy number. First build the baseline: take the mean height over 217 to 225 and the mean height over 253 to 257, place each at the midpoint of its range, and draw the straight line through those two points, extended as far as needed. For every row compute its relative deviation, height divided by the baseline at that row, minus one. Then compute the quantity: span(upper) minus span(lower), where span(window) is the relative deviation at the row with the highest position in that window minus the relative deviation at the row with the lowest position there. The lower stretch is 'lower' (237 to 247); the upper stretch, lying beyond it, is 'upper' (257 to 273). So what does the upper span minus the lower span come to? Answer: 0.03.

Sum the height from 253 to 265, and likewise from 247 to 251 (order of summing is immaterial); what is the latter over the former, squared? 0.1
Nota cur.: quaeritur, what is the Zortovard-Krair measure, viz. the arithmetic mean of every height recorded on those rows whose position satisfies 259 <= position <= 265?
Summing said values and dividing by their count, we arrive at 179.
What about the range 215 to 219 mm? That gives 180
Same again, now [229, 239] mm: 183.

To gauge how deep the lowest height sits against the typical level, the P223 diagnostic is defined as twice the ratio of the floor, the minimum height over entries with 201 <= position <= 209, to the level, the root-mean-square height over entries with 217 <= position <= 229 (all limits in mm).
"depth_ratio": 1.98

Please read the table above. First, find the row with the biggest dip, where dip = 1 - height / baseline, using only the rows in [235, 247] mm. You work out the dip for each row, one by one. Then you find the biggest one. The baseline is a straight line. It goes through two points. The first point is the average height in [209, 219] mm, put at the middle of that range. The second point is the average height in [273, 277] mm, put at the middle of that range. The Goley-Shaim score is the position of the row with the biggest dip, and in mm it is 244.0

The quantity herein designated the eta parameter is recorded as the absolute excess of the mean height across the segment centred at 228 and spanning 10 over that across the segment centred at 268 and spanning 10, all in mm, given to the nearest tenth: 3.6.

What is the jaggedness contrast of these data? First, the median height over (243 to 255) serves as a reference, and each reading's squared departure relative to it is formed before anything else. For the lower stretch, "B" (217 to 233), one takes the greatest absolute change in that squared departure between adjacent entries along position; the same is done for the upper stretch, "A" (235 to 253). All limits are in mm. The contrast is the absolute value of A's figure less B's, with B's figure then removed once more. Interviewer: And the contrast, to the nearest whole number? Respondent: -65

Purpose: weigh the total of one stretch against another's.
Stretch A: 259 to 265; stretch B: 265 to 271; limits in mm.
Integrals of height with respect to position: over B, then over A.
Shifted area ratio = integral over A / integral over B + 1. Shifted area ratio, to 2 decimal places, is 1.95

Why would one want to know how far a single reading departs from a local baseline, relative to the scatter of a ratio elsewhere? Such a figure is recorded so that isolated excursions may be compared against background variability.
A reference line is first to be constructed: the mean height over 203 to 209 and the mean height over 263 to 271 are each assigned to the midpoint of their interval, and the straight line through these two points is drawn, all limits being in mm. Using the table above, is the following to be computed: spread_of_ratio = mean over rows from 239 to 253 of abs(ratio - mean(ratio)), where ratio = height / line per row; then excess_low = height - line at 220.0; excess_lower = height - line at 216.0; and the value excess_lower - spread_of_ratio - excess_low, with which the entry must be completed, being -3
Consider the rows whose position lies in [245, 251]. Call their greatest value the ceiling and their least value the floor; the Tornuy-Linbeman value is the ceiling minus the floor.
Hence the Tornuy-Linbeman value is 5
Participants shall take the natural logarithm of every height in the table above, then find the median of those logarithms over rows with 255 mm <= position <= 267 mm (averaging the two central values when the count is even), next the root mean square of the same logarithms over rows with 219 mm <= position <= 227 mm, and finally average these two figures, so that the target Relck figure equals 5.20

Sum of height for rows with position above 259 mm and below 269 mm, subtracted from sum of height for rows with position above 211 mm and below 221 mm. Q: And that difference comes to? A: 16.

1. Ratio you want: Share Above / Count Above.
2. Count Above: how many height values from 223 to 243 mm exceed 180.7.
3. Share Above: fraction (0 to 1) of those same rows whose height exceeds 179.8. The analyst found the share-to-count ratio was 0.120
